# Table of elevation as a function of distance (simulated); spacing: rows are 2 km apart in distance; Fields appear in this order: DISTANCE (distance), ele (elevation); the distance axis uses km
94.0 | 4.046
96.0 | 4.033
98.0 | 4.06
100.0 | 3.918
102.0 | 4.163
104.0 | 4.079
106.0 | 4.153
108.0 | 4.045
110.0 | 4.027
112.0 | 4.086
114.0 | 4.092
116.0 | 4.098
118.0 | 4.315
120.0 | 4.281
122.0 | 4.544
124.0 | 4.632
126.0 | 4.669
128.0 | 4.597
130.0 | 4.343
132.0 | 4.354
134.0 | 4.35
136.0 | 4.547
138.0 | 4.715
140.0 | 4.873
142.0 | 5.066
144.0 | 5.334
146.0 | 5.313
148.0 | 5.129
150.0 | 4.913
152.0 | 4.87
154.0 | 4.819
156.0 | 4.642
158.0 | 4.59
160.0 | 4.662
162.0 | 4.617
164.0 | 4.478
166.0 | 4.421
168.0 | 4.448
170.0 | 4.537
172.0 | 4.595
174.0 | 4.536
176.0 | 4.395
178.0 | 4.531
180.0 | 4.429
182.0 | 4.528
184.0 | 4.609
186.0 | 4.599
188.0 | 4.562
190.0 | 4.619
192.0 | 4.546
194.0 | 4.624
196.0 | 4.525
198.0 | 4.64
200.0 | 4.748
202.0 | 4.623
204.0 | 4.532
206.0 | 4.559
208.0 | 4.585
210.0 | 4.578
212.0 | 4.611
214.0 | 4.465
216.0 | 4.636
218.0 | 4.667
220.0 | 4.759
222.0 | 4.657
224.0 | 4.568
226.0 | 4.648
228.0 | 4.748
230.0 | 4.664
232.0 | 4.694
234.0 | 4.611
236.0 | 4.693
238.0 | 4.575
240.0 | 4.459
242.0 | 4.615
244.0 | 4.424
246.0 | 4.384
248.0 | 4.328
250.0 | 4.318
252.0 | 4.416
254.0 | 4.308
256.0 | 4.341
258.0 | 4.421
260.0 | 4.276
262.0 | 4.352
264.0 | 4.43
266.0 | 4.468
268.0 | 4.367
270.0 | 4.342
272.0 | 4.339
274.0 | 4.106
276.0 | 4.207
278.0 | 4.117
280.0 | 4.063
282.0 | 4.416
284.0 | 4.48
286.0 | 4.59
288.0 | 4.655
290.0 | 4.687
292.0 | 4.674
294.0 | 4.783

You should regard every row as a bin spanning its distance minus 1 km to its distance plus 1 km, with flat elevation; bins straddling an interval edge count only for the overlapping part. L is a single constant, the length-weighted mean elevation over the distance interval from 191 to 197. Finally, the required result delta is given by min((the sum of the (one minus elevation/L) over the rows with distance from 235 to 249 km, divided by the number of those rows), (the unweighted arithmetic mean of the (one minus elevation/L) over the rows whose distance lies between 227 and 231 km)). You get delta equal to -0.031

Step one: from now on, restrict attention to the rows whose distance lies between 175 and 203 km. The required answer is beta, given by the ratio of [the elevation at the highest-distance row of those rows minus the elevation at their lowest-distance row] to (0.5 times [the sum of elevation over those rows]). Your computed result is 0.007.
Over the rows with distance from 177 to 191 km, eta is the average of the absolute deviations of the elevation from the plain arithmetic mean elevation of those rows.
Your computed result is 0.050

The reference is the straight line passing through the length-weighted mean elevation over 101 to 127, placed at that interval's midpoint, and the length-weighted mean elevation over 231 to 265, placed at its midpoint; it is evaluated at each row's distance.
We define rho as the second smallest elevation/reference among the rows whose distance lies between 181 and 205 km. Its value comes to 1.04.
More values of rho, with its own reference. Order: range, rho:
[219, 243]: 1.03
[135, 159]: 1.06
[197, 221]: 1.03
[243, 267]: 0.97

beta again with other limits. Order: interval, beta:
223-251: -0.008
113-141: 0.025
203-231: 0.004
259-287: 0.010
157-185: 0.001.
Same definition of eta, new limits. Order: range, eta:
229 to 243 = 0.058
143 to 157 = 0.219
